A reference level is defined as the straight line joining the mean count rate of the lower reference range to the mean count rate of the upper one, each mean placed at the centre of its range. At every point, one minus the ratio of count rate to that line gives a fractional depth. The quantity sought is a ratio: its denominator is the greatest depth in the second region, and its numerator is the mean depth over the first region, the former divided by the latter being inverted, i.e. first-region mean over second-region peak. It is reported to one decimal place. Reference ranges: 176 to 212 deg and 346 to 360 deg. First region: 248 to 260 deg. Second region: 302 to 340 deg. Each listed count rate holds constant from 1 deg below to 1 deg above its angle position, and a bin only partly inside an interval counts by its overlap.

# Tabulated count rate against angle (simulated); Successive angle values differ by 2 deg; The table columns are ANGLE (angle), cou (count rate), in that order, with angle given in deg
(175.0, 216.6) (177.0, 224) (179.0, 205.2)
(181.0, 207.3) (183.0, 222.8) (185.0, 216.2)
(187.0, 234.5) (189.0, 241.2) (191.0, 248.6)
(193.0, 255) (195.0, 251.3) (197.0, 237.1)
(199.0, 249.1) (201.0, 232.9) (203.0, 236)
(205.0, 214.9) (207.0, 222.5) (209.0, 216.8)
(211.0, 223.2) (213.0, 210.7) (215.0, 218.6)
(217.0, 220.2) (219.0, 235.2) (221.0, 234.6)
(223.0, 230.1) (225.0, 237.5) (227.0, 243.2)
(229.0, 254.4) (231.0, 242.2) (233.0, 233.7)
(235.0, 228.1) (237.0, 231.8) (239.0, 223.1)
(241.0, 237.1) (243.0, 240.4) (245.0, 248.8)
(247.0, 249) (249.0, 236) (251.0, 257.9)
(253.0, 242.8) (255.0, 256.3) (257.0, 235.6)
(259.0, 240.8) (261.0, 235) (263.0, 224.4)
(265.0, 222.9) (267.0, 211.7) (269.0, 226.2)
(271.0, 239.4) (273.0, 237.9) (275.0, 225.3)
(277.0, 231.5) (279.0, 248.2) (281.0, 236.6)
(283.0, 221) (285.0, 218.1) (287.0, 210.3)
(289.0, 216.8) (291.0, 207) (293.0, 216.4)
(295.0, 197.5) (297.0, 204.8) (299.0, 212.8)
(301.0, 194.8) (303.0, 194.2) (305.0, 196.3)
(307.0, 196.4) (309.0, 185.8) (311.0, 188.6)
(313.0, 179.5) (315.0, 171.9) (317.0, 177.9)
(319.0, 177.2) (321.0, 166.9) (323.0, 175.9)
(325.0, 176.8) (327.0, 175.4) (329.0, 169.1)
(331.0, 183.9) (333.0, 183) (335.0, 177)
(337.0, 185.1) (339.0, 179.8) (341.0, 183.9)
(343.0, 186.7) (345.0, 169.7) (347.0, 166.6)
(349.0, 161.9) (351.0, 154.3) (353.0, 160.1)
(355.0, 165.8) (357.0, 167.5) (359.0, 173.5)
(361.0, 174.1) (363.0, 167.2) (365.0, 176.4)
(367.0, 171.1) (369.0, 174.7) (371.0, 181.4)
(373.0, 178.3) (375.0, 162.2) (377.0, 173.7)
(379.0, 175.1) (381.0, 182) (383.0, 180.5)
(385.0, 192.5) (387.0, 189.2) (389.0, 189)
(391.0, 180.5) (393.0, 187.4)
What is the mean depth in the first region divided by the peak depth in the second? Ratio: -3.3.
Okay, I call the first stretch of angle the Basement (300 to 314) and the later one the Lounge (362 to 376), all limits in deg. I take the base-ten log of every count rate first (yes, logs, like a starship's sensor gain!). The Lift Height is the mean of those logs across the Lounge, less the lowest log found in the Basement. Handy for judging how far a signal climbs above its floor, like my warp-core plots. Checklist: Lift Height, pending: -0.02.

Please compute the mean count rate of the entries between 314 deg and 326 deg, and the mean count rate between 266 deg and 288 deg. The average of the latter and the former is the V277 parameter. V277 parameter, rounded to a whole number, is 201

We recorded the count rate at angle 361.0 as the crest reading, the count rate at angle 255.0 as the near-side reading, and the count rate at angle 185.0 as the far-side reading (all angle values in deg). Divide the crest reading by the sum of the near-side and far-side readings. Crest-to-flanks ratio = 0.368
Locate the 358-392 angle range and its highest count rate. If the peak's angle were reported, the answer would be 385.0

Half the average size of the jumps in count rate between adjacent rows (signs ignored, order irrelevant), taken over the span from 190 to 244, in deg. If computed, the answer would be 4.2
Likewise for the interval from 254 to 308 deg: 4.6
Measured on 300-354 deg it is 2.8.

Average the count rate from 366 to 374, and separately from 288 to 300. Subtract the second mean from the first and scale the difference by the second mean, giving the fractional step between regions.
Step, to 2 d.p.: -0.16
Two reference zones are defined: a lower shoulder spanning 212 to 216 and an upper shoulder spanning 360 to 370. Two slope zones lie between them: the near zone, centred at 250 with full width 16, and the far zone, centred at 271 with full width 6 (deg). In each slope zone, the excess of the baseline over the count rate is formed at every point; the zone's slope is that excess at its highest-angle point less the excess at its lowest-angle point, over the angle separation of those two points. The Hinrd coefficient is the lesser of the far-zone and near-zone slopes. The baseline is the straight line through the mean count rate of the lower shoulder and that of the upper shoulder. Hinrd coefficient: -3.2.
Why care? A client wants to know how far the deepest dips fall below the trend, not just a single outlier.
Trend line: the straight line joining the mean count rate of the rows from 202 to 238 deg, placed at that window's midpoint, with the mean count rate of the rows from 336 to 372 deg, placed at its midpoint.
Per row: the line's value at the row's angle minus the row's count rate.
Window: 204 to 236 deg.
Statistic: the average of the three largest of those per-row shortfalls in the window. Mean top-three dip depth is 20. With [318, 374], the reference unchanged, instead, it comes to 17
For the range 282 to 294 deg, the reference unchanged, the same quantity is -11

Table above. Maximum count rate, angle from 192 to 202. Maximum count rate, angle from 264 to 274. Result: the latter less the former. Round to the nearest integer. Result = -16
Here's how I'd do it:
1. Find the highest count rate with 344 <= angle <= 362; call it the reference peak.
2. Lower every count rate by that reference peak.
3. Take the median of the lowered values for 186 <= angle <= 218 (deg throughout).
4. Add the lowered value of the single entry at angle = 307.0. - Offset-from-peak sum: 82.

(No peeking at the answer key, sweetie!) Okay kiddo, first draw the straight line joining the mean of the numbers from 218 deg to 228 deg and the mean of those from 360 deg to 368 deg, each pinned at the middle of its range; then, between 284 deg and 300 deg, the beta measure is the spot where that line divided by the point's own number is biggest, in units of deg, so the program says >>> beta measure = 295.0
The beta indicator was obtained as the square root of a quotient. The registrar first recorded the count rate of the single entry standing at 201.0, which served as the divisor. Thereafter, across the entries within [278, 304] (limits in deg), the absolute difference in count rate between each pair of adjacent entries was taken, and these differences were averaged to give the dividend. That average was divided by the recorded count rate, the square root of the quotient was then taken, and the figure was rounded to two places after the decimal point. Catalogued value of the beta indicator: 0.20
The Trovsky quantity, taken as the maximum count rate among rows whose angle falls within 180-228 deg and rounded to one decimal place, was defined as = 255.0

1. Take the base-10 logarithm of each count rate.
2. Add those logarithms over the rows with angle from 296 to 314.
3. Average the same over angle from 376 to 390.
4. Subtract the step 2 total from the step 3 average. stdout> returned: -18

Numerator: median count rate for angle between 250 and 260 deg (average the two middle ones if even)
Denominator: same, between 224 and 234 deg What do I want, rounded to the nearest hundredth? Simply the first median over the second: 1.00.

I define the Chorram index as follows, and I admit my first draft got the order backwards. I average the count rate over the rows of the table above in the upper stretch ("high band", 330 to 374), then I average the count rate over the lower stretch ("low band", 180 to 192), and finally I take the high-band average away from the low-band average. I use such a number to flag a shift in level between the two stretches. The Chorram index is 55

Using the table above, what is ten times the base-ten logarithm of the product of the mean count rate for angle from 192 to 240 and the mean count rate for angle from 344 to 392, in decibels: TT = 46.1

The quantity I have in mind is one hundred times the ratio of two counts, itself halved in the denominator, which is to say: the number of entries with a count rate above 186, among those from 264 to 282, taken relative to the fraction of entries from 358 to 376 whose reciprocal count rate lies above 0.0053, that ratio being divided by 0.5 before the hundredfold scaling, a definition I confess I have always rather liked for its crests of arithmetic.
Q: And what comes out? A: 1800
